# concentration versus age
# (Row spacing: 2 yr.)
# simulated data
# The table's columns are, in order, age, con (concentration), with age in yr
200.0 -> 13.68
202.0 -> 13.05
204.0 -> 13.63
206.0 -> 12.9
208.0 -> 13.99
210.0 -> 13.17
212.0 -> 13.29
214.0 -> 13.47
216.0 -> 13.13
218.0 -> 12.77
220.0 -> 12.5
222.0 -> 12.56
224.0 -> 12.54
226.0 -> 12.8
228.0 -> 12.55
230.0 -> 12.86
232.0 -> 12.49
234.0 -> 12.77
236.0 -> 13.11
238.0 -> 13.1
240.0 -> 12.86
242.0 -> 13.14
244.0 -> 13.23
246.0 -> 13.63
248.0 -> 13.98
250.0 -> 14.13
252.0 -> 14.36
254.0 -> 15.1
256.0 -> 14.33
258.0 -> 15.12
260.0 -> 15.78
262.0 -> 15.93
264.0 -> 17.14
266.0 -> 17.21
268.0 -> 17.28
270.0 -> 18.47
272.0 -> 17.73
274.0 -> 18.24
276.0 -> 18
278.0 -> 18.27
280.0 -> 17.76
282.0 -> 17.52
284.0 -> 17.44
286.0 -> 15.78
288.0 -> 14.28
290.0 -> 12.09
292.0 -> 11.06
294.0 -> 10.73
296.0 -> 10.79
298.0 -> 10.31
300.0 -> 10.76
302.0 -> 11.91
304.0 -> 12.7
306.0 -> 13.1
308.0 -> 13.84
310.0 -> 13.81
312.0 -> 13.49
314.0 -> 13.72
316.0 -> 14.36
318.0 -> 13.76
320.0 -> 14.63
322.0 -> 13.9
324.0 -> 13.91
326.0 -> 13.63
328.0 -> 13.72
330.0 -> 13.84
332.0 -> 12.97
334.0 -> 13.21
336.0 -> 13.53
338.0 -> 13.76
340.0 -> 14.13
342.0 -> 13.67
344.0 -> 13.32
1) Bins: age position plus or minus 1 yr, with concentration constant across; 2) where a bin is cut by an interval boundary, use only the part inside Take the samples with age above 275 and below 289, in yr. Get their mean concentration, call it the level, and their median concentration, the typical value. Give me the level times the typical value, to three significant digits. 298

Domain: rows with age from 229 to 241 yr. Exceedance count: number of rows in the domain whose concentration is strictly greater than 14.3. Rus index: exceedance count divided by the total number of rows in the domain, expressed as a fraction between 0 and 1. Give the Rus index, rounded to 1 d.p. 0.0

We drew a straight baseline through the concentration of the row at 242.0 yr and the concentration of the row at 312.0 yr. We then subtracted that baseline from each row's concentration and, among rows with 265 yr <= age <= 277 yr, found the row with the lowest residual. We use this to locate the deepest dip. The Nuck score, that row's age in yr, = 266.0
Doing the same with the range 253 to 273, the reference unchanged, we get 256.0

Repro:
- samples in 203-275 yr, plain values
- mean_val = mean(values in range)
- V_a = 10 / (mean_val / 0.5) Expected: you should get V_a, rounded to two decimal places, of 0.35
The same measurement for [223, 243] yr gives 0.39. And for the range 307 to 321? 0.36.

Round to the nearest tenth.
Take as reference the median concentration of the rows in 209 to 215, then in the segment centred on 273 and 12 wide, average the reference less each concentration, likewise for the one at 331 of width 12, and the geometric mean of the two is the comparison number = 1.0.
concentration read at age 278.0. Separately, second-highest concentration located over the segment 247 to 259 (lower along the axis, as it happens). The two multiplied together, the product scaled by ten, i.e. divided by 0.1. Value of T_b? 2759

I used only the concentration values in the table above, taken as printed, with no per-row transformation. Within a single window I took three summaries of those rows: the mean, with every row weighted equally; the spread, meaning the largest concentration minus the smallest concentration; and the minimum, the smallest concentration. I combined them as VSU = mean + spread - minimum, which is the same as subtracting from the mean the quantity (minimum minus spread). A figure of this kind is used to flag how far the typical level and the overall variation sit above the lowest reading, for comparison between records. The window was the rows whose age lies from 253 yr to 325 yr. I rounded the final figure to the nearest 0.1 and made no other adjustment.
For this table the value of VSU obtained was 12.6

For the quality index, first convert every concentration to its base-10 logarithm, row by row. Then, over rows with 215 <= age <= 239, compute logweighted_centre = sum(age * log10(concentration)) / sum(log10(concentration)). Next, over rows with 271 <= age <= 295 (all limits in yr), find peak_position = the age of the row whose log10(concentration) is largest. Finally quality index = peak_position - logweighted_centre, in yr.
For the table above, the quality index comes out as 51.0 yr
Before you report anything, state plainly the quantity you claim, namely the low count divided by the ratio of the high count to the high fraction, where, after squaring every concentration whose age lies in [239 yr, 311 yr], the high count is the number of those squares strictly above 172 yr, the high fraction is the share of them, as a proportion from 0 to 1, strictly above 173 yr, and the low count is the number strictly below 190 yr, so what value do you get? 0.35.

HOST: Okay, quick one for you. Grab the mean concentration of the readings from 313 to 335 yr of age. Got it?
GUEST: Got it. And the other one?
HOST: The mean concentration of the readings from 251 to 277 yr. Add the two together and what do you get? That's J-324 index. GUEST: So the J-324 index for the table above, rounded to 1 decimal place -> 30.3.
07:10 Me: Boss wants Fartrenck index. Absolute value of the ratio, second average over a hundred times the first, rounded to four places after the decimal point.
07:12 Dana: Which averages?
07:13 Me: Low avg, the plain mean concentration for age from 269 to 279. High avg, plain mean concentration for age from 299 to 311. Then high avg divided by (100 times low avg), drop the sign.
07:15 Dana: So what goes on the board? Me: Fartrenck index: 0.0070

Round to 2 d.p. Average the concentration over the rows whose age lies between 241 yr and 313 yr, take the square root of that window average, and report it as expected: 3.83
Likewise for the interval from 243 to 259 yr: 3.77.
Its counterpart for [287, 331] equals 3.60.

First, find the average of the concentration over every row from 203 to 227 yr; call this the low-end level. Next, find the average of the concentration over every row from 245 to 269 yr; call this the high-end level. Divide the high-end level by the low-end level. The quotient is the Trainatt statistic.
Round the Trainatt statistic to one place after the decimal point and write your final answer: 1.2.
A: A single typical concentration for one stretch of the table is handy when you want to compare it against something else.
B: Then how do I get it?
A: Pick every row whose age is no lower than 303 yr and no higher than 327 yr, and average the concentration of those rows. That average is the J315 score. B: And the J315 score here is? 13.7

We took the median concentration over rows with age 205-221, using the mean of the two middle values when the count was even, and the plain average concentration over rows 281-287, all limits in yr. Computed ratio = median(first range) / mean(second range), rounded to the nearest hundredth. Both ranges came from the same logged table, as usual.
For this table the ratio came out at 0.78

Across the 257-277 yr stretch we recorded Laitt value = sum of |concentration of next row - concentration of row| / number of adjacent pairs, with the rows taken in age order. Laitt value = 0.538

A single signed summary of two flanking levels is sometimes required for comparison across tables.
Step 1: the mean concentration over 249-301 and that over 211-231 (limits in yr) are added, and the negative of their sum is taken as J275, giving -28.1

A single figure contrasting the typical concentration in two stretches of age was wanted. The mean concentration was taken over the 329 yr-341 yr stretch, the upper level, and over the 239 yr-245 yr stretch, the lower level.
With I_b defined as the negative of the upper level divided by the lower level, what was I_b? -1.04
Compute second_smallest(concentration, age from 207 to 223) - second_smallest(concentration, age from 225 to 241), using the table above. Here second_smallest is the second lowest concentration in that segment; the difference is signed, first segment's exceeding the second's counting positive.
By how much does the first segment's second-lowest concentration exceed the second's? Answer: 0.0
